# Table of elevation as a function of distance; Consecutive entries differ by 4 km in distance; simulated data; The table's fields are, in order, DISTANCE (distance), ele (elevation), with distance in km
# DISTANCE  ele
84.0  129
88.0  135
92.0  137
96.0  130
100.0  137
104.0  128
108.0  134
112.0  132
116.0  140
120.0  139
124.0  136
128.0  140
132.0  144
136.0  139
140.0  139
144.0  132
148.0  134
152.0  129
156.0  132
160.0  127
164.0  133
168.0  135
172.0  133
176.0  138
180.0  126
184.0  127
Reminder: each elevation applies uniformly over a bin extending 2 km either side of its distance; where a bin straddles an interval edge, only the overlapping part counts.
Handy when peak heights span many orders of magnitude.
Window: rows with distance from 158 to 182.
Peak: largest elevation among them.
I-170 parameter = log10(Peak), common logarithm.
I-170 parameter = 2.14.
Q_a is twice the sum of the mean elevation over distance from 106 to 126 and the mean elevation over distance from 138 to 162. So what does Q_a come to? 537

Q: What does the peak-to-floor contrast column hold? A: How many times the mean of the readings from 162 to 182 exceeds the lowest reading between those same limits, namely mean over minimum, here 1.06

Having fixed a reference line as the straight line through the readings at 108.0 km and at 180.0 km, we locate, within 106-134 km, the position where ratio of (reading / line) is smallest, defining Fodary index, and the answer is 112.0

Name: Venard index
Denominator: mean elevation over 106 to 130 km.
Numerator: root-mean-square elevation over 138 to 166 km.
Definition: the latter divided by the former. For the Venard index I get 0.97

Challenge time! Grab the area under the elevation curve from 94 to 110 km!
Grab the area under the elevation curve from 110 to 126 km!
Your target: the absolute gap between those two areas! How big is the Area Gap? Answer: 72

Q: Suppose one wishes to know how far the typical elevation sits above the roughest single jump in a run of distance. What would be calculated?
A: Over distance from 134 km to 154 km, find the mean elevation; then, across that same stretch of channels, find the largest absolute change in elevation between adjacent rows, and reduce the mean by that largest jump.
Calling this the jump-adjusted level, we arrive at 128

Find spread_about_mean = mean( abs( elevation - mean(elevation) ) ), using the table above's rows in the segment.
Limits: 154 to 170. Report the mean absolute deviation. 2.4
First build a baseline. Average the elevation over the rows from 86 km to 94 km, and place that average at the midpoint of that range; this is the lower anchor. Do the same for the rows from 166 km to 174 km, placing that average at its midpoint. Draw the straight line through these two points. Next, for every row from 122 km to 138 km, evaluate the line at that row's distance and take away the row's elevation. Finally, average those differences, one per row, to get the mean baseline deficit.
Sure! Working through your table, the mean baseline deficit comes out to -5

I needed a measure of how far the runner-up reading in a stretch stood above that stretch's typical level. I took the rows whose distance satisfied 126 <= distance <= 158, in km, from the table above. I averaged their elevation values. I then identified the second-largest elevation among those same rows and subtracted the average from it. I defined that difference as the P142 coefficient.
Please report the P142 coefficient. 3.9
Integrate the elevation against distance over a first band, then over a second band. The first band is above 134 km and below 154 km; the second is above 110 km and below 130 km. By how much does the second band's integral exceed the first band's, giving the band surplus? 56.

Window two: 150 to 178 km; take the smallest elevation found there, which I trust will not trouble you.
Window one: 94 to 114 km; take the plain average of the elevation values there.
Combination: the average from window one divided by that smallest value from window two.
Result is 1.04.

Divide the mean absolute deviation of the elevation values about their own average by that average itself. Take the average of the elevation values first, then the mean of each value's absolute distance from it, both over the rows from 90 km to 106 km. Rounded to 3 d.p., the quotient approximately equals 0.030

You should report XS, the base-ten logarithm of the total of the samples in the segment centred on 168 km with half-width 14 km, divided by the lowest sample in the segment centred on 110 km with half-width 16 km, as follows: 0.86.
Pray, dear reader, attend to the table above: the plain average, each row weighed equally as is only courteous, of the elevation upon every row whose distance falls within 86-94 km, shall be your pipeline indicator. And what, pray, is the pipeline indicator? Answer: 136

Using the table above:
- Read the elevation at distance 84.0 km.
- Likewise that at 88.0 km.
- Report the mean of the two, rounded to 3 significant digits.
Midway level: 132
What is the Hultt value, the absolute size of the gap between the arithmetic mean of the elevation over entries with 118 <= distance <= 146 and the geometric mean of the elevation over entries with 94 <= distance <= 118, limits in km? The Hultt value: 5.0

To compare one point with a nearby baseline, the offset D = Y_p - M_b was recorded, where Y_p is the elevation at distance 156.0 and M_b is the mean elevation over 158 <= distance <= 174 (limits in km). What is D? 0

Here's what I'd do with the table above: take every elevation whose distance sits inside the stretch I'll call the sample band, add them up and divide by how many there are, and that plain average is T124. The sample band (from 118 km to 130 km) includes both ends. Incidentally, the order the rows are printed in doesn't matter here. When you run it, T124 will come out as 138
